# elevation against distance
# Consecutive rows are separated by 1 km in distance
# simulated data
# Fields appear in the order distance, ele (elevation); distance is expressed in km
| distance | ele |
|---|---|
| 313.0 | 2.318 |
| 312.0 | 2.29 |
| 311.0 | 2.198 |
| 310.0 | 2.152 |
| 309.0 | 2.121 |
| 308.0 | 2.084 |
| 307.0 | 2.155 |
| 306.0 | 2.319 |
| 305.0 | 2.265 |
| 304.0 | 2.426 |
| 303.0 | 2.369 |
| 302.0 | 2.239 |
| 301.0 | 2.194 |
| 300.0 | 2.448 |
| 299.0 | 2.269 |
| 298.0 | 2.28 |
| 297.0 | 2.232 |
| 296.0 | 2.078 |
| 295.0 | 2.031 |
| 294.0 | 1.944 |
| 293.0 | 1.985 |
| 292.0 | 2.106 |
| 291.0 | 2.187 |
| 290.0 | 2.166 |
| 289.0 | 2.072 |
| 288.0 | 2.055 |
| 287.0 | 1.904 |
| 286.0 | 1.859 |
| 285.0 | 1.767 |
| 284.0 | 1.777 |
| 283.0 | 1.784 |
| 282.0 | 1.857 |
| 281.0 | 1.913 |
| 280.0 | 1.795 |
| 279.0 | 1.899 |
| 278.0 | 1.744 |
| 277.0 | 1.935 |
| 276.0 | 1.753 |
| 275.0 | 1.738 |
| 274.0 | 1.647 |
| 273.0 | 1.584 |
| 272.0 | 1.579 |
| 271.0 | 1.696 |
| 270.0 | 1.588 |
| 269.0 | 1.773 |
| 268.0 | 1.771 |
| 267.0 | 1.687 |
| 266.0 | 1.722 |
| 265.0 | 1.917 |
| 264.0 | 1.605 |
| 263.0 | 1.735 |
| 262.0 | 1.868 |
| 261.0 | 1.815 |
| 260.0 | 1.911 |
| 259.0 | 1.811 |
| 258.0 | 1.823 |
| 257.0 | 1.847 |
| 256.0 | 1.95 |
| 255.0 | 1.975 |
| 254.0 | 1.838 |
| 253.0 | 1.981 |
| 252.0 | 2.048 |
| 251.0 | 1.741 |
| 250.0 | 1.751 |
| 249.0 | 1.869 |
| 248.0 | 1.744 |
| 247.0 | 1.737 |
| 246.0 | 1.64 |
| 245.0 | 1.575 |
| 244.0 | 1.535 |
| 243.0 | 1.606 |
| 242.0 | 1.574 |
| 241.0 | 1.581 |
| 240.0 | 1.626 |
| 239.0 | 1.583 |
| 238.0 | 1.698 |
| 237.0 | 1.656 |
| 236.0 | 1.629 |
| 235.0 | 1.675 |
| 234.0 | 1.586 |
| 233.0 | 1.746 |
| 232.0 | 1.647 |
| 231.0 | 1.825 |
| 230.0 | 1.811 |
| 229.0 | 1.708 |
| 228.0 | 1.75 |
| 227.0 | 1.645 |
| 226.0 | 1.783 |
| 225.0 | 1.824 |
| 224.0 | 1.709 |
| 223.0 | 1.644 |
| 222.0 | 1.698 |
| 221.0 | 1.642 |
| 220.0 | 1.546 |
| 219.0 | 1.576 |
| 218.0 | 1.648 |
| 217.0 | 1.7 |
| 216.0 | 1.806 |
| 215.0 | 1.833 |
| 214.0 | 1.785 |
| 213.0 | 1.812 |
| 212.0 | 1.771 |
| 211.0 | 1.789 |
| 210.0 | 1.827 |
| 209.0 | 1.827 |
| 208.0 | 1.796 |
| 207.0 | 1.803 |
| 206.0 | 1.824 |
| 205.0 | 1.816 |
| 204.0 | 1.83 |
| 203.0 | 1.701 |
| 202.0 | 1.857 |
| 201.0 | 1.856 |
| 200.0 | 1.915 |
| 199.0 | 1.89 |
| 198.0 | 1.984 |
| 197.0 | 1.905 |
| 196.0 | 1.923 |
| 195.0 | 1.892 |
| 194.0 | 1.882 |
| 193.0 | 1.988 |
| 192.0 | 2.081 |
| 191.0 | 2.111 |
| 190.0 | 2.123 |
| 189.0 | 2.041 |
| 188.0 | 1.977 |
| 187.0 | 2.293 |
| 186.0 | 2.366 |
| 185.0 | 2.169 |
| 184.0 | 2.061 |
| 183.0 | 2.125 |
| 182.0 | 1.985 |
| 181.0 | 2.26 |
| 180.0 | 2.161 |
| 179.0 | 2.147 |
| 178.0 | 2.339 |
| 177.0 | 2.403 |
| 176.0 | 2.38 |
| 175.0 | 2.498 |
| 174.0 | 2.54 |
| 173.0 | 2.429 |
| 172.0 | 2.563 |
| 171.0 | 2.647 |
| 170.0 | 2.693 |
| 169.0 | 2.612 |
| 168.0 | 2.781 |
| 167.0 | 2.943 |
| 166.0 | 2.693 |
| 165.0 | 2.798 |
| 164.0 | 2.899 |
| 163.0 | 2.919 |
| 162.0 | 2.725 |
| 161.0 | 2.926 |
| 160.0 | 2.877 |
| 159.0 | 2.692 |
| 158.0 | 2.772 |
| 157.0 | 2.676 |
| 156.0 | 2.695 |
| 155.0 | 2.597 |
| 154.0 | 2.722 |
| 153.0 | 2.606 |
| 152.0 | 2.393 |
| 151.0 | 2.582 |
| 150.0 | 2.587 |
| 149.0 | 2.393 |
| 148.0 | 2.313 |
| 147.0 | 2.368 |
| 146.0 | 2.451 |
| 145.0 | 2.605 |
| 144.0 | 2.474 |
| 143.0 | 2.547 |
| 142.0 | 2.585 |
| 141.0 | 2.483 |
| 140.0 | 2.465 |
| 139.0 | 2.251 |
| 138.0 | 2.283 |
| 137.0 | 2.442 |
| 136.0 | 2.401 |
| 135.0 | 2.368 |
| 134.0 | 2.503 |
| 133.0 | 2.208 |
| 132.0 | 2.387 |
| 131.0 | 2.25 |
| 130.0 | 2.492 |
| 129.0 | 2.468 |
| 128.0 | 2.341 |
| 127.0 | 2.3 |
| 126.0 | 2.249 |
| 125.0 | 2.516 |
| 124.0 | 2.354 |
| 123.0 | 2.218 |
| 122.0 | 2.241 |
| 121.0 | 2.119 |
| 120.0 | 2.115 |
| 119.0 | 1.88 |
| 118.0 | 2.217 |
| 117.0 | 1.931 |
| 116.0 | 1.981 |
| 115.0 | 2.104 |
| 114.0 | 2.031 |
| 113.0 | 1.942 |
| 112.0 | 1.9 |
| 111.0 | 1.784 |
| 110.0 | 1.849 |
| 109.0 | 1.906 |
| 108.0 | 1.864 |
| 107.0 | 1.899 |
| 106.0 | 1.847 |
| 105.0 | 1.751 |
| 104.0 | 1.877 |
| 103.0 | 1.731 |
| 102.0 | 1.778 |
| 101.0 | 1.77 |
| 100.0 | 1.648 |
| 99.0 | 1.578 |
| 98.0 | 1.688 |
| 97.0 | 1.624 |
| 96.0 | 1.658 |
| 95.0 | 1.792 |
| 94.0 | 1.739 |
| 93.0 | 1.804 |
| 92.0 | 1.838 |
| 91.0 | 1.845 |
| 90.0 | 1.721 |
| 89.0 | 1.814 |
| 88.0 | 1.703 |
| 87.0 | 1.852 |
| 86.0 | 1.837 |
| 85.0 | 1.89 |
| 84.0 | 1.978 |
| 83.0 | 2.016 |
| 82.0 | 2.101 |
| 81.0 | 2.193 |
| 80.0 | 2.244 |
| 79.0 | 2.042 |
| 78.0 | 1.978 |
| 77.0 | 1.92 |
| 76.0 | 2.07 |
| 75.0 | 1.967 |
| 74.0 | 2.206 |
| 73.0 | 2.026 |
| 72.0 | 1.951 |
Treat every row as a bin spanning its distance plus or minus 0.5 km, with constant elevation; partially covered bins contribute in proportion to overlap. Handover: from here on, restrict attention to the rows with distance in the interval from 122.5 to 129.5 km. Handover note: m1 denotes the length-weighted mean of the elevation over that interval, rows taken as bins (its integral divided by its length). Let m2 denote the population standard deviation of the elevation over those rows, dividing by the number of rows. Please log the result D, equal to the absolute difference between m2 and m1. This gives 2.2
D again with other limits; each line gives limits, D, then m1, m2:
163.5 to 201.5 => 2.0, 2.3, 0.32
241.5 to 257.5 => 1.6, 1.8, 0.16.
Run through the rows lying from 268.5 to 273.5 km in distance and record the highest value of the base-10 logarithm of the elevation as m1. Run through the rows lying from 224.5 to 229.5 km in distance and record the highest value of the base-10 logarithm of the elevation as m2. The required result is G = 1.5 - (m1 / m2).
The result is 0.5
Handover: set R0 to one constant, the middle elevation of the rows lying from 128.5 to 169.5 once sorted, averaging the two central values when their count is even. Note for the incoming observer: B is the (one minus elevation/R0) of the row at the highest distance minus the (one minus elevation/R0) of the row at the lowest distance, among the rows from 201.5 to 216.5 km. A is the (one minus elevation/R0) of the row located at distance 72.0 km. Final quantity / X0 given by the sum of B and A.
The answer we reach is 0.3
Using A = 0.24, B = 0.02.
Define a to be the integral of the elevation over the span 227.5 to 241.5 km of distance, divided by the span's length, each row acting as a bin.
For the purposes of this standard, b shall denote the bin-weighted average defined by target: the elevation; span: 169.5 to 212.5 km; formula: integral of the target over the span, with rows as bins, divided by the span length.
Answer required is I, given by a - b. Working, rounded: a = 1.68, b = 2.08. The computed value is -0.4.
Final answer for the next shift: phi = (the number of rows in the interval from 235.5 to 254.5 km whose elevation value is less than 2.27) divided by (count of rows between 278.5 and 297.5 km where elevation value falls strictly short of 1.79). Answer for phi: 6.3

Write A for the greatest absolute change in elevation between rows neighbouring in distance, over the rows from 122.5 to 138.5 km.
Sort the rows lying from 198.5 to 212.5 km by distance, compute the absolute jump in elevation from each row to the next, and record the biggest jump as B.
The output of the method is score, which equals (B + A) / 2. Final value 0.23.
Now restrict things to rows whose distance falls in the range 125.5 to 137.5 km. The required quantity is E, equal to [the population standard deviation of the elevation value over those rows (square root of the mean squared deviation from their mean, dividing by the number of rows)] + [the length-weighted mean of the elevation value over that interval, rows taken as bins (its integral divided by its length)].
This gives 2.5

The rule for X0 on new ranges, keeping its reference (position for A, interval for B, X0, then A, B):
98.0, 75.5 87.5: 0.4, 0.35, 0.08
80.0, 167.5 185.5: 0.4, 0.13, 0.24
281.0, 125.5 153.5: 0.1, 0.26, -0.14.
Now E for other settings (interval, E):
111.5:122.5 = 2.2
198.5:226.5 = 1.9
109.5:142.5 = 2.5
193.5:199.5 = 1.9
